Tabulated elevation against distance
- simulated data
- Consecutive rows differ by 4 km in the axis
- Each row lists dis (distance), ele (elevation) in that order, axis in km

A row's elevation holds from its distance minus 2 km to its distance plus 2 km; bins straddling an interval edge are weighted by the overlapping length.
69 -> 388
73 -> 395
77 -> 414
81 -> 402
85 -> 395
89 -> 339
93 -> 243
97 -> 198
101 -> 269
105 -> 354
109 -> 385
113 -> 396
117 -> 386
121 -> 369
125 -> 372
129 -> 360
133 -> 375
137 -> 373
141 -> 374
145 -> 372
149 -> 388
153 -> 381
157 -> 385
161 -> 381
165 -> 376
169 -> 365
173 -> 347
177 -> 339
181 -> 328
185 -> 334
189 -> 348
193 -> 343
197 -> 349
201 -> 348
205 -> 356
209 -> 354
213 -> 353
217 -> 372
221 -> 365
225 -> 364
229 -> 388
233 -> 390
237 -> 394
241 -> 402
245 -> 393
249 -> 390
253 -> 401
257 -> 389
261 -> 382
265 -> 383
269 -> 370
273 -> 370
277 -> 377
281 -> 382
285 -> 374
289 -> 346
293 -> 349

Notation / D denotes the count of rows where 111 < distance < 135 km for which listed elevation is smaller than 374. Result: 3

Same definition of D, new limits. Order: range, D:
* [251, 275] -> 2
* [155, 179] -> 3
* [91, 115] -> 4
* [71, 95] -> 2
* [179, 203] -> 6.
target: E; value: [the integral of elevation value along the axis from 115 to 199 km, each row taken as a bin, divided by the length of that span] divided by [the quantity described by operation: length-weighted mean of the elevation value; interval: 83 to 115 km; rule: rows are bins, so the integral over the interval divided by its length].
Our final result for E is 1.13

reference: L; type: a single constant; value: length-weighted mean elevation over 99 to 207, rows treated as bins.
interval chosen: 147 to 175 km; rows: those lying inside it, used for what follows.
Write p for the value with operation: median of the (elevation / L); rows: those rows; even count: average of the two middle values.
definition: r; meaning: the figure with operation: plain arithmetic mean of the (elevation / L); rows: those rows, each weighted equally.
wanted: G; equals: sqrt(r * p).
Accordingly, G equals 1.046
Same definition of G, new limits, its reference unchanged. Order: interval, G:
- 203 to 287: 1.053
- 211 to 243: 1.050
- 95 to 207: 1.000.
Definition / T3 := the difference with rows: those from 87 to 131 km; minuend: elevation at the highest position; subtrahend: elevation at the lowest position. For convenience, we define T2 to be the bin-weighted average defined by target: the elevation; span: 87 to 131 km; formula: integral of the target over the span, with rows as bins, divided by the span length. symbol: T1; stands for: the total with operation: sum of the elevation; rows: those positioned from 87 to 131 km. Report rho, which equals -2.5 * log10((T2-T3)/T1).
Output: 2.7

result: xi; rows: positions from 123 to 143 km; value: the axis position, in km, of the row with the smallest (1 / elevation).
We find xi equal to 133 km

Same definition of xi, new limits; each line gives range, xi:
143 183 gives 149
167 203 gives 169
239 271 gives 241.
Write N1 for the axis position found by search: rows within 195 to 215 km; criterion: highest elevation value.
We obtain 205 km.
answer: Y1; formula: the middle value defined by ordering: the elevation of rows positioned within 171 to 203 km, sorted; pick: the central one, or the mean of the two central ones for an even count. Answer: 345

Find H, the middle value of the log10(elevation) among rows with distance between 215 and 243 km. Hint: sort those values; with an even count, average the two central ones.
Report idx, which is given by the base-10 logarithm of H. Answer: 0.413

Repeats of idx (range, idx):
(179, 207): 0.405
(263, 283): 0.411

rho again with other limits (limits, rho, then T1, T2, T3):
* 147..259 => 3.6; 10323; 369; 1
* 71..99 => 1.6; 2386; 341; -197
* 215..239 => 2.0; 2273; 379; 22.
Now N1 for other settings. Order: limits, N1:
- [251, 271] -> 253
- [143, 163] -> 149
